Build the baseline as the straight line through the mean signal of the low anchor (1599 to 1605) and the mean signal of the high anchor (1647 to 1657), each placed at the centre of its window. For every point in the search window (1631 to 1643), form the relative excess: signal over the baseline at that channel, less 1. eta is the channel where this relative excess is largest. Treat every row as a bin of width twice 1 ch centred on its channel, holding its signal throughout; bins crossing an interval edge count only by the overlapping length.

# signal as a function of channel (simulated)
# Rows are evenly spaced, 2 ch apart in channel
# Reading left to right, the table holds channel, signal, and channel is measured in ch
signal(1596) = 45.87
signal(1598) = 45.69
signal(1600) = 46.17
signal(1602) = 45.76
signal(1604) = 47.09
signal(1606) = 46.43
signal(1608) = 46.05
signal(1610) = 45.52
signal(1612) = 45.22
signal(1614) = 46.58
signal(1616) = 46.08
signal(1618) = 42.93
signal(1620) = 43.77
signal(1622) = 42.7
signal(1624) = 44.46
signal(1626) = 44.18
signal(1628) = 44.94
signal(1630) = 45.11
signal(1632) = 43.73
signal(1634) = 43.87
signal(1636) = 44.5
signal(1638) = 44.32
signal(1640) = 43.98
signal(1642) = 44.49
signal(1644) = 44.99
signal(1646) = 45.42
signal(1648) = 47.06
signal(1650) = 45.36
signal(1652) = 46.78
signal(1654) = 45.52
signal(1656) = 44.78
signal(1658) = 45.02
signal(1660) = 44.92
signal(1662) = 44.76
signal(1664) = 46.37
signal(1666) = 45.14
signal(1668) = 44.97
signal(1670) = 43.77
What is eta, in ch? 1642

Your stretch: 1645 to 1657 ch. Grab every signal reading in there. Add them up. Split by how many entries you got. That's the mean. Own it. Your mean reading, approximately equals 45.8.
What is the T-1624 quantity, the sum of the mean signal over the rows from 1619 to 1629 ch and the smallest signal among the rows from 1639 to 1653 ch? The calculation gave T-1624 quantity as 88.0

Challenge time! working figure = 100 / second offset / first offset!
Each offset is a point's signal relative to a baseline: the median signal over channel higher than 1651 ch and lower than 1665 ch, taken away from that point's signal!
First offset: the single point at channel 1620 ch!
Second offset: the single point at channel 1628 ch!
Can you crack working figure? 1000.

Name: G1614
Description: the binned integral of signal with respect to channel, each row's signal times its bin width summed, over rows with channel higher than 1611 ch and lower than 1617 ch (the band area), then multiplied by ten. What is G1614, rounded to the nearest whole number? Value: 2758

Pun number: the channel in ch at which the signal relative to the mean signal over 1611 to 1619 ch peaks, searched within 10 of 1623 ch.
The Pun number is 1614 ch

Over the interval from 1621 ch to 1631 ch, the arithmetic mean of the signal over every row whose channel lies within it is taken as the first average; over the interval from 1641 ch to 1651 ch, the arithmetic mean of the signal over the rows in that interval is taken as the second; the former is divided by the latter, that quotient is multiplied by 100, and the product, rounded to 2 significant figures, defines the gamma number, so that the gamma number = 97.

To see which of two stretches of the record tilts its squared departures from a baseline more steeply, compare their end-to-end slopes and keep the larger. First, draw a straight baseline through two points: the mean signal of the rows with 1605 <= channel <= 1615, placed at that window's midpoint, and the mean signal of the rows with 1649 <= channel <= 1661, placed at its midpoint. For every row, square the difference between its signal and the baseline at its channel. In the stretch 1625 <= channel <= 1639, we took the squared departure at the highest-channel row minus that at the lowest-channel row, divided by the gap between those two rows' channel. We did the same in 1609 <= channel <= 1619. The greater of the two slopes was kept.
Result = 1.0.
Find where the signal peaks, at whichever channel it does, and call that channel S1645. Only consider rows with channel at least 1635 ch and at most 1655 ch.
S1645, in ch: 1648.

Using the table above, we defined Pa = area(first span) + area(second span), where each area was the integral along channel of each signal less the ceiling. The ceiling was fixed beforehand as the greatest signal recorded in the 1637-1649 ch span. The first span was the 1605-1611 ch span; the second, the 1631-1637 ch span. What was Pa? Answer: -24.5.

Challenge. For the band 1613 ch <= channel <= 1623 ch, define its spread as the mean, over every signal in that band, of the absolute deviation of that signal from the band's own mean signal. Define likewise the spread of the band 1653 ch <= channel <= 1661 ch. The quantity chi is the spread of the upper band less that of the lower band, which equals -1.3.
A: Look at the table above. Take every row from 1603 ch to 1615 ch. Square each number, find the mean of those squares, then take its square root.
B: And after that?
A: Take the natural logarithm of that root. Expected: 3.832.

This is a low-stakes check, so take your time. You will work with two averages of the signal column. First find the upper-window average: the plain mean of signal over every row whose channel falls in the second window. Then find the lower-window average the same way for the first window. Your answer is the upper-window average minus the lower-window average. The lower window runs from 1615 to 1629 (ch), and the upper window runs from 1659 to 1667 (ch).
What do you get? 1.1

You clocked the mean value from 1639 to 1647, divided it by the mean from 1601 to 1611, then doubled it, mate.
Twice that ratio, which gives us 1.94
